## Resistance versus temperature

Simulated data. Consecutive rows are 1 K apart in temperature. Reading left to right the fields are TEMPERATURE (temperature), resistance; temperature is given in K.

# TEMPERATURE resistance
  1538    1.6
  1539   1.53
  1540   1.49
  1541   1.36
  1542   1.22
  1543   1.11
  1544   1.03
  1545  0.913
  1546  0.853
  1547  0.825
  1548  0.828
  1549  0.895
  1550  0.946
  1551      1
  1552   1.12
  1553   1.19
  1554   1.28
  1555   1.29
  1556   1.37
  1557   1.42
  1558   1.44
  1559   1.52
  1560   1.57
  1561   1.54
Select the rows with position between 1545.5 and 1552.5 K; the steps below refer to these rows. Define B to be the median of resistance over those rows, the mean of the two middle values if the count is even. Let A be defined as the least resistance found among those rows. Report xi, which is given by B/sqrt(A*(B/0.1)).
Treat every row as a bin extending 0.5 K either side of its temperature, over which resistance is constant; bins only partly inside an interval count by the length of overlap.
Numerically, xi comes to 0.329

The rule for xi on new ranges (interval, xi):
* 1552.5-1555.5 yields 0.328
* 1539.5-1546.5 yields 0.361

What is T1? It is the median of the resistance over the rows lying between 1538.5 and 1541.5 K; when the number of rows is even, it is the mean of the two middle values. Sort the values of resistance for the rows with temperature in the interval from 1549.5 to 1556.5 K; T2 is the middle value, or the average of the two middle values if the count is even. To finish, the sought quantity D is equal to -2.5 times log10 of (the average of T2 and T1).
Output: -0.32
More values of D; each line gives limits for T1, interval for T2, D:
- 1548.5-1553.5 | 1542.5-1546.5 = 0.02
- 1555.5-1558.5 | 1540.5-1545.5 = -0.26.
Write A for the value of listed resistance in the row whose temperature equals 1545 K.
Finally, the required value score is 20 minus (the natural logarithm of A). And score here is 20.1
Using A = 0.913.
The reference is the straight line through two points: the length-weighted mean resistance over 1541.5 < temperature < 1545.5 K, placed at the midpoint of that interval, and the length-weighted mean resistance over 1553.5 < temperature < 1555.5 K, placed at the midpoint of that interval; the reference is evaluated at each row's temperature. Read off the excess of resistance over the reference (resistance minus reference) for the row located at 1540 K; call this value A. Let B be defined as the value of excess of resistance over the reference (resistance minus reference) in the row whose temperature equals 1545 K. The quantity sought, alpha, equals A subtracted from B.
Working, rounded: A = 0.5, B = -0.2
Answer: -0.68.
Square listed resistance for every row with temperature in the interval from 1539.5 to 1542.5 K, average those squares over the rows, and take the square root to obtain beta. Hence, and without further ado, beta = 1.4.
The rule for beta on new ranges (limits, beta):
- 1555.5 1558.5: 1.4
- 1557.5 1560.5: 1.5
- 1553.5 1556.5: 1.3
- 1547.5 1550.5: 0.9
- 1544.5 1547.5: 0.9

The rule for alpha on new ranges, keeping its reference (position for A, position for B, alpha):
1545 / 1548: -0.14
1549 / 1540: 0.77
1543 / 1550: -0.30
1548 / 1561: 0.46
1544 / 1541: 0.39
